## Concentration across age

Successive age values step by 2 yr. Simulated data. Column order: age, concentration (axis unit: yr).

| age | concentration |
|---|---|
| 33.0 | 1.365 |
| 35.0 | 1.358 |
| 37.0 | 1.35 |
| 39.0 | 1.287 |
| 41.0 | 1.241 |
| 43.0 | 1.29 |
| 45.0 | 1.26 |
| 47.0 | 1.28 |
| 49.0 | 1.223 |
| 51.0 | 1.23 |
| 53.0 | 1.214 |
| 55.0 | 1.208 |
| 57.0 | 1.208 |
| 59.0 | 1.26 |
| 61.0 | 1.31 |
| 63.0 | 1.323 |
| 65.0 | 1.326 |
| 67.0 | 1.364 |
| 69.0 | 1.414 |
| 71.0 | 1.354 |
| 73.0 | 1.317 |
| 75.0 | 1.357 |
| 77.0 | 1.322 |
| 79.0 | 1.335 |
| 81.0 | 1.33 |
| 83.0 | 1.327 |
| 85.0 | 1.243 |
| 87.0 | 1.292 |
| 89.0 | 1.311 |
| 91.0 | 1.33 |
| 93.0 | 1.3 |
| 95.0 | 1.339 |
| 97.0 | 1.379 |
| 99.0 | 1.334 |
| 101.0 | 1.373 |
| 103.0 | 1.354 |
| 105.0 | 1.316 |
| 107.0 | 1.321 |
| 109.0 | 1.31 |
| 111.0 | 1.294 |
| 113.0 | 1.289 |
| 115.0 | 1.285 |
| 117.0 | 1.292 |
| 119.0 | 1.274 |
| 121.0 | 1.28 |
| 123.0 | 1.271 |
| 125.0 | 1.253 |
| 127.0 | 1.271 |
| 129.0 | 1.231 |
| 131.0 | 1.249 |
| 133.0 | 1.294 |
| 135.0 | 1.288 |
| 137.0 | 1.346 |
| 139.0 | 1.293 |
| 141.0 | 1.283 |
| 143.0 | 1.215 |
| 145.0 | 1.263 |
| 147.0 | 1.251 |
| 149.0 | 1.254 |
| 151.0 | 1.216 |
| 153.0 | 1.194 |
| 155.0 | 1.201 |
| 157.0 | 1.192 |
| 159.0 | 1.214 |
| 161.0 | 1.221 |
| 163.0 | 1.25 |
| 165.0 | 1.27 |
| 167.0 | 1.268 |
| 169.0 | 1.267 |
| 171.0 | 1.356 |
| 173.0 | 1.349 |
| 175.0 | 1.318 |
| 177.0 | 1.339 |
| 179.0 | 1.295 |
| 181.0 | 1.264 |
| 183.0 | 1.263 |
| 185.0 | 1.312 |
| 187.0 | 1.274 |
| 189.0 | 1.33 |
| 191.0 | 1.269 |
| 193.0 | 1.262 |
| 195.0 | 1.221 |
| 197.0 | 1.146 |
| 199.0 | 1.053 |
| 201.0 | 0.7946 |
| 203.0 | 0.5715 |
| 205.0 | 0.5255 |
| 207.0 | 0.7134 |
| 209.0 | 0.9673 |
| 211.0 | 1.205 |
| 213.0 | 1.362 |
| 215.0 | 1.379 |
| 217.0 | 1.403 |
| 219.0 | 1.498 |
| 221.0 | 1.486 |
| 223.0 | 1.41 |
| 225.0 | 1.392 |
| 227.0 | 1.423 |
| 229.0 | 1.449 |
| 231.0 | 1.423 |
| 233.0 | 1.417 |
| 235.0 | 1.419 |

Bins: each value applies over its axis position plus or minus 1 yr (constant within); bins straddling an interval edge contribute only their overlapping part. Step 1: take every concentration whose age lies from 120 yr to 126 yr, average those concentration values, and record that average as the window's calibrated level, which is 1.27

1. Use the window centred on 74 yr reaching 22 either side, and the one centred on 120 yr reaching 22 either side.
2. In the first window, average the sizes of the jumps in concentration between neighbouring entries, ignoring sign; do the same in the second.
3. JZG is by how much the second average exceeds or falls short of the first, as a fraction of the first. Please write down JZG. -0.3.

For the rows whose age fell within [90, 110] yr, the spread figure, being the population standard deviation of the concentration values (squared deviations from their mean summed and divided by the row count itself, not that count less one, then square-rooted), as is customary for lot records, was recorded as 0.025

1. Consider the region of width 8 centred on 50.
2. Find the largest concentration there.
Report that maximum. 1.28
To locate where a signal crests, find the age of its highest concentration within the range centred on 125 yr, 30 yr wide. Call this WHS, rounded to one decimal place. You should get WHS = 137.0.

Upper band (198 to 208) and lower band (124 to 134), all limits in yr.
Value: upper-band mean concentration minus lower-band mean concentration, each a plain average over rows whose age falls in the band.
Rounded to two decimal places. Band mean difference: -0.53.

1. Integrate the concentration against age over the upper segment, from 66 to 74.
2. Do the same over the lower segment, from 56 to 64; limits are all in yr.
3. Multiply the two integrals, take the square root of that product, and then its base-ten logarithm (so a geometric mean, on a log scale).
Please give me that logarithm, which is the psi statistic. 1.023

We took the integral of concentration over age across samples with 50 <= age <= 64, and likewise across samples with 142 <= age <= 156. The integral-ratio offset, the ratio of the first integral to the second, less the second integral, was -16.17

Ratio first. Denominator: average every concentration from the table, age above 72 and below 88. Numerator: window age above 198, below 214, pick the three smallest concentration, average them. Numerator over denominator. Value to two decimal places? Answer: 0.46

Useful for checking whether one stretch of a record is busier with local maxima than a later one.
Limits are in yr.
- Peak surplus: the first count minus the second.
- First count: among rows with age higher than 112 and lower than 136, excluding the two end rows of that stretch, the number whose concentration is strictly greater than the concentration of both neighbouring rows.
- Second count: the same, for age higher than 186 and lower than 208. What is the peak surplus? 3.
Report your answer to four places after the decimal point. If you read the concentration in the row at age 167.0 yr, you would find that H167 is 1.2680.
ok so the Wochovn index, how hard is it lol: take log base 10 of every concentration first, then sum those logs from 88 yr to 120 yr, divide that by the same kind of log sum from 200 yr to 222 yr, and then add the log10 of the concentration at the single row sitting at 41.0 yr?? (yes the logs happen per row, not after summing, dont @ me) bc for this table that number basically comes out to 29.2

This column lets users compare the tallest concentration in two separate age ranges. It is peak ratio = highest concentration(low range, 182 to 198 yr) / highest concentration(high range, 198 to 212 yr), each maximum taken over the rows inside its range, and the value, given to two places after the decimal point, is 1.10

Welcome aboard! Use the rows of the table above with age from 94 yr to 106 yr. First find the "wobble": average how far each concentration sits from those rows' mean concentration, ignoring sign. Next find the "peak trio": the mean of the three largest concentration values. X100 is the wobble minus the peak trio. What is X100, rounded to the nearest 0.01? -1.35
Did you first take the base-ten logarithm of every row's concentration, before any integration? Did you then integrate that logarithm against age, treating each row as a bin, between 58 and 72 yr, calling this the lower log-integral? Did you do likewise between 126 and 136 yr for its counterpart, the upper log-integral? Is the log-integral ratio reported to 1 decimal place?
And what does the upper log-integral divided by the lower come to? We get 0.6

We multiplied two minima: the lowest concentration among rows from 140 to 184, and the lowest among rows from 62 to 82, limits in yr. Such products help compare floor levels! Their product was 1.57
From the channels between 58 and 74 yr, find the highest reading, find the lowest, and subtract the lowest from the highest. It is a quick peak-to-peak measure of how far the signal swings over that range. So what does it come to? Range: 0.15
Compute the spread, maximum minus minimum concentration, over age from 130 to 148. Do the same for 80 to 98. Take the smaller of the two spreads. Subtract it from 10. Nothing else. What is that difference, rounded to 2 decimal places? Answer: 9.87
